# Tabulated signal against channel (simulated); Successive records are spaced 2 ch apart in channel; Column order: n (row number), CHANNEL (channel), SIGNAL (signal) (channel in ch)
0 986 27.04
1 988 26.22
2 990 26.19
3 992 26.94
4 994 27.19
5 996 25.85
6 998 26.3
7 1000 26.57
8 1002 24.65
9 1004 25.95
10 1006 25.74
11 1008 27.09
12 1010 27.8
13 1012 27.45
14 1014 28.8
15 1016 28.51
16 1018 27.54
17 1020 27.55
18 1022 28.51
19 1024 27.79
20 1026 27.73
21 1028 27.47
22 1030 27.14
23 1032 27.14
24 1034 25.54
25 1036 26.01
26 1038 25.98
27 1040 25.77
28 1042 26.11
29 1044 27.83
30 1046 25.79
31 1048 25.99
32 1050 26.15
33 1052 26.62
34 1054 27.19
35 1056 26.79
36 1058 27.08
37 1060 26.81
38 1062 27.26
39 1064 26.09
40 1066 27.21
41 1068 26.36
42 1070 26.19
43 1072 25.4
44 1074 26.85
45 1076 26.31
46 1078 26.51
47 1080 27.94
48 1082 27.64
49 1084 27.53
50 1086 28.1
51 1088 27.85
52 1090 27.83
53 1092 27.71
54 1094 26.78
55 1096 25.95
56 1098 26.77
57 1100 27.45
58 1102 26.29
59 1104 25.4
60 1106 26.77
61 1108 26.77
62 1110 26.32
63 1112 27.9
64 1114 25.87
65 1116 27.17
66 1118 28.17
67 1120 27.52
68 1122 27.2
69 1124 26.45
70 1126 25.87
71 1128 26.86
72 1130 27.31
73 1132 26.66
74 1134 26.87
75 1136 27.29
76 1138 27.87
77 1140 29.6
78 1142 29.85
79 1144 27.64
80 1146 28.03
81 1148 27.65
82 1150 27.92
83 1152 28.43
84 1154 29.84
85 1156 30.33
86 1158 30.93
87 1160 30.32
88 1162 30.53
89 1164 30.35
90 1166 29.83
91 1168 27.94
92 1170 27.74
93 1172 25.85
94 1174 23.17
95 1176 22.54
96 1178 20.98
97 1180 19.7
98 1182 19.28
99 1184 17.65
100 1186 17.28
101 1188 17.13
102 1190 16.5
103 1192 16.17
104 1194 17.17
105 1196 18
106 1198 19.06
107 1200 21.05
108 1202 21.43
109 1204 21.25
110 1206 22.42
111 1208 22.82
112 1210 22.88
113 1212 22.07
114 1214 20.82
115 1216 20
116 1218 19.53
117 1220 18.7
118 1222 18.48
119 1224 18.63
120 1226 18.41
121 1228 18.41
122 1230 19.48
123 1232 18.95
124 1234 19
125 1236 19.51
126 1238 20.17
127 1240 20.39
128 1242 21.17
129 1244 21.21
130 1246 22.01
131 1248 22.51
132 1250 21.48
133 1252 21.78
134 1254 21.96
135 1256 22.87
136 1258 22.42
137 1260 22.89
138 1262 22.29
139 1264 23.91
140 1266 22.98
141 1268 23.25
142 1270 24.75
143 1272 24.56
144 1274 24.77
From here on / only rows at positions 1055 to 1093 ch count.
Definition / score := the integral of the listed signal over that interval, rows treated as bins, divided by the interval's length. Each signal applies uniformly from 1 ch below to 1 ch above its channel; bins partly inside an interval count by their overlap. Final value 27.0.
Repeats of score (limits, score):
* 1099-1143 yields 27.2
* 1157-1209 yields 22.6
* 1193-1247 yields 20.1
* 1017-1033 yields 27.6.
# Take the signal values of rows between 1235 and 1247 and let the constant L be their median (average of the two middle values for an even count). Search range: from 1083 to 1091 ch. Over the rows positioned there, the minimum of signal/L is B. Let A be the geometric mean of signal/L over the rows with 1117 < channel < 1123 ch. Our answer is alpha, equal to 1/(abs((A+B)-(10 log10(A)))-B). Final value 11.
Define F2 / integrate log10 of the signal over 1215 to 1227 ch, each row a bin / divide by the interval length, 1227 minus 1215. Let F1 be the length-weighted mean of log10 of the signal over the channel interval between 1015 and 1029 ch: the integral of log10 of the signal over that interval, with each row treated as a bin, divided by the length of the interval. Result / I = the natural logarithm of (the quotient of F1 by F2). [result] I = 0.12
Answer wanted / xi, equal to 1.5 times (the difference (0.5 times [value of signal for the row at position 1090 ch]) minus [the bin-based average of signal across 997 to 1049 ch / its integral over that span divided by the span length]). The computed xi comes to -19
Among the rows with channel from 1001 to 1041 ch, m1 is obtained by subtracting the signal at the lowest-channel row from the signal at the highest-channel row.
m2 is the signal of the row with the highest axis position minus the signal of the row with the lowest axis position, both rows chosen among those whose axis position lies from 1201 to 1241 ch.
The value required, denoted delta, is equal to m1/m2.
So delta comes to -1.1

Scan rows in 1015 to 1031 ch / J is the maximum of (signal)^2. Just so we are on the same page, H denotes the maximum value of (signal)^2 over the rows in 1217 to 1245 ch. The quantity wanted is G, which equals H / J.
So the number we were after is 0.6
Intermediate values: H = 450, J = 813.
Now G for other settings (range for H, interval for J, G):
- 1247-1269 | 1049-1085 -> 0.7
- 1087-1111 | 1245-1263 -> 1.5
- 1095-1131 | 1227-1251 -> 1.6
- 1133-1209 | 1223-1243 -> 2.1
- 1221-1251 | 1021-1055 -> 0.6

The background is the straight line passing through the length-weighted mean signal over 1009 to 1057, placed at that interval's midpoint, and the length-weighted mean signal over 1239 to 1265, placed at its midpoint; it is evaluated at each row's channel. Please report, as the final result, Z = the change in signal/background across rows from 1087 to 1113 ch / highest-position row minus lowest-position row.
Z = 0.025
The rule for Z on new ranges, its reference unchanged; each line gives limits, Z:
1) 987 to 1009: 0.047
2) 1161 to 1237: -0.396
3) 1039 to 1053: 0.042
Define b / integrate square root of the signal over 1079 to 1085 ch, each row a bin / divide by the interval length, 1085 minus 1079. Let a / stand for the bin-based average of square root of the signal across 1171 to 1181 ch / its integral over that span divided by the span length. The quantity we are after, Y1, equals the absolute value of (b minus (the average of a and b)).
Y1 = 0.27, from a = 4.73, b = 5.26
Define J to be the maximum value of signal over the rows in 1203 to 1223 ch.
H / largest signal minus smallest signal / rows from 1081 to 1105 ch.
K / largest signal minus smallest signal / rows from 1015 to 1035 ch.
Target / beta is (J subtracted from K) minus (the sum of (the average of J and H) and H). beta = -35.4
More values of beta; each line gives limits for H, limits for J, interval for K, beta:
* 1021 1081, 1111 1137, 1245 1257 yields -45.5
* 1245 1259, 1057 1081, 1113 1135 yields -41.7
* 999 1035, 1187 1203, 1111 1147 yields -34.4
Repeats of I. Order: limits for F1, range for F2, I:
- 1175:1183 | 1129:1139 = -0.09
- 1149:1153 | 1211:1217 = 0.09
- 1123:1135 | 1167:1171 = -0.01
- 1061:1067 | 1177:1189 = 0.12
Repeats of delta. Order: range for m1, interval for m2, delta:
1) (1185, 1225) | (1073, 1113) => 1.3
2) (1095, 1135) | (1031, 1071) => -1.0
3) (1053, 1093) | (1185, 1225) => 0.4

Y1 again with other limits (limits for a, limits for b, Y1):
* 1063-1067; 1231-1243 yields 0.35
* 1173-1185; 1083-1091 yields 0.37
